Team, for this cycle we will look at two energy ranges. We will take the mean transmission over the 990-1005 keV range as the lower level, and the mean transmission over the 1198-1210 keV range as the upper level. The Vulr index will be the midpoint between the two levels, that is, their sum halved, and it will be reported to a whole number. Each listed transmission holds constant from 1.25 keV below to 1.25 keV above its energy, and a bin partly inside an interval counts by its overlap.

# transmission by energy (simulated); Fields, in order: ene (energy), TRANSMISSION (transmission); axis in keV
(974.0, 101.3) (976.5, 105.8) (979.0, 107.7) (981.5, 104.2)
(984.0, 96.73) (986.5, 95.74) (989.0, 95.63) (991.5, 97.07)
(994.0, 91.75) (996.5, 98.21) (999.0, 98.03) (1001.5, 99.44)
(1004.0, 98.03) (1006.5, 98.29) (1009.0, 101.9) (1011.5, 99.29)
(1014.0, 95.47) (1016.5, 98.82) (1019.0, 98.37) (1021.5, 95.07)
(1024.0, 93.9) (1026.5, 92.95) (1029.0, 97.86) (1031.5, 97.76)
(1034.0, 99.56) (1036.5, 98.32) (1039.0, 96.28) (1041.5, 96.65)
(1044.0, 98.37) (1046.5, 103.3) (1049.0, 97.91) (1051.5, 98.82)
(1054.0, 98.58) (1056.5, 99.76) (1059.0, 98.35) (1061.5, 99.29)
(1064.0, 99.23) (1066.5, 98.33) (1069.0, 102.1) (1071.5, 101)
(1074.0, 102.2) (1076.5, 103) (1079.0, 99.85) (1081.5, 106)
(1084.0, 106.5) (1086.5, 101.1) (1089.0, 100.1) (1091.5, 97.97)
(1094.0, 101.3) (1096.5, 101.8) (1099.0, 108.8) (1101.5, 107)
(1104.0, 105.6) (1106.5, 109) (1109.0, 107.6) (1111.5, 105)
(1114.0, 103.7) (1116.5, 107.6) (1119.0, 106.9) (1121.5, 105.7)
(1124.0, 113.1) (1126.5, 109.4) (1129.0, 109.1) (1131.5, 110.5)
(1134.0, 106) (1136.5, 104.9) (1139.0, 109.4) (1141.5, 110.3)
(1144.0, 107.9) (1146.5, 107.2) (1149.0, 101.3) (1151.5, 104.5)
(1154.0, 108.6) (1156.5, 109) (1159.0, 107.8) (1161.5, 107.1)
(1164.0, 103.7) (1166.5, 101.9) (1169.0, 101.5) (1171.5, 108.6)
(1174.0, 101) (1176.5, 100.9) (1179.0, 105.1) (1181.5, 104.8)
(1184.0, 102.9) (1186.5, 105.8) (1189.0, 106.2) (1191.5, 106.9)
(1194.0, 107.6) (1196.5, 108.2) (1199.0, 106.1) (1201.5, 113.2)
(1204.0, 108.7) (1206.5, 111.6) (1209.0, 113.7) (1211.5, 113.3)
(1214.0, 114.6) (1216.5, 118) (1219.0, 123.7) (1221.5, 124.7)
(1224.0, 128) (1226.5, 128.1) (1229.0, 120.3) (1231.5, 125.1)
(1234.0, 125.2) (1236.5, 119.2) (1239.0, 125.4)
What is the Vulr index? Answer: 104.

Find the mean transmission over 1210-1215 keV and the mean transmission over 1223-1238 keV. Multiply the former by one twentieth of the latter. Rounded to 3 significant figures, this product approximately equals 708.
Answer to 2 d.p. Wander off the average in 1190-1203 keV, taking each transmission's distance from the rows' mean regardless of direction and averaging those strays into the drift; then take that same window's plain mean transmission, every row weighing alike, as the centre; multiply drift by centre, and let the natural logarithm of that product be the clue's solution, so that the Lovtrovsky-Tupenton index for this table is 5.34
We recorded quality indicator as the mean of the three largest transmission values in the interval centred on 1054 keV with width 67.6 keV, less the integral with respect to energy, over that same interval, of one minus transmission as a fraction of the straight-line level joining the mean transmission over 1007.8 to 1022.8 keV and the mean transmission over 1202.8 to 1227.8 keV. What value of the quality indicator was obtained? 103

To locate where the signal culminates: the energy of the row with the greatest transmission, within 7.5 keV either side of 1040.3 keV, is 1046.5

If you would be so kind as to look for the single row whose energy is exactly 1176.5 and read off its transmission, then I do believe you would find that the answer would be 100.9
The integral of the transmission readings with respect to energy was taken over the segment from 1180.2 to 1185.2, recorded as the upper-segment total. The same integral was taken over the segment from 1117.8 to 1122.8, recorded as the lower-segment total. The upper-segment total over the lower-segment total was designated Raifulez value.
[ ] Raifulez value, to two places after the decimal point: 0.98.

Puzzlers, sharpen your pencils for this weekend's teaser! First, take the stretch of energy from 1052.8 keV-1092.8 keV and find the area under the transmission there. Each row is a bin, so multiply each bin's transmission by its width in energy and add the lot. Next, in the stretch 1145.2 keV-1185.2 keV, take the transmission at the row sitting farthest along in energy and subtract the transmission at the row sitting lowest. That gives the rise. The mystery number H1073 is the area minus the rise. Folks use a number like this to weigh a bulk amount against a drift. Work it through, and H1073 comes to 4038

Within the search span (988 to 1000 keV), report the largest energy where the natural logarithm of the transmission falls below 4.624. 999.0 keV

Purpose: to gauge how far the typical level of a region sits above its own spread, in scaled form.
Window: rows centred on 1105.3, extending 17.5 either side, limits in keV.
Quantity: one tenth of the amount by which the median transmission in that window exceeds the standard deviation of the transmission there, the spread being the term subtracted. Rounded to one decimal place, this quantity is 10.2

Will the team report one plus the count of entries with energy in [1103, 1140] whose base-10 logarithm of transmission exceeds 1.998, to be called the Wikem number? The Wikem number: 16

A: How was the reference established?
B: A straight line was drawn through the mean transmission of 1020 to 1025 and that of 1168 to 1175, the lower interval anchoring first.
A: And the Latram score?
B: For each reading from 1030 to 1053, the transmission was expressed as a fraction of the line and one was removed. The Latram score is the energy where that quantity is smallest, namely 1039.0 keV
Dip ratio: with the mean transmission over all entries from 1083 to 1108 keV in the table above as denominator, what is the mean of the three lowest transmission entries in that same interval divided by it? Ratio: 0.960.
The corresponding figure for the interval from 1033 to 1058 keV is 0.982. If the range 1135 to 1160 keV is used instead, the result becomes 0.967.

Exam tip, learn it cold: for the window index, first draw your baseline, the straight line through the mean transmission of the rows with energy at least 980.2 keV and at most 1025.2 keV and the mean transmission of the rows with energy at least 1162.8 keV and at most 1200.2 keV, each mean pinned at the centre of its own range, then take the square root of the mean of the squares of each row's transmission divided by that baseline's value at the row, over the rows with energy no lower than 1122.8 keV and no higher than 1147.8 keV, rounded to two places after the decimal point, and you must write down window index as 1.06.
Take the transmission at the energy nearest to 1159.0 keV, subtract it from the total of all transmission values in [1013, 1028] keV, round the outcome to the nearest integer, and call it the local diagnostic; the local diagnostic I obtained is 467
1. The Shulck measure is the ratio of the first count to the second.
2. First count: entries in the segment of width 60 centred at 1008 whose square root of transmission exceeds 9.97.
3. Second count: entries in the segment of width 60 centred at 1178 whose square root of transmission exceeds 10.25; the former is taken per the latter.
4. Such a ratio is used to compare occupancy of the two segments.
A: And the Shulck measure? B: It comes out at 0.33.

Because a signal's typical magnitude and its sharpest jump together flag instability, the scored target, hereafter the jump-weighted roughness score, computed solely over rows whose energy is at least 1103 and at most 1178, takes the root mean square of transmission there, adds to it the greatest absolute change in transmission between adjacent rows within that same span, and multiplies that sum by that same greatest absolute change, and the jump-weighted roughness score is 867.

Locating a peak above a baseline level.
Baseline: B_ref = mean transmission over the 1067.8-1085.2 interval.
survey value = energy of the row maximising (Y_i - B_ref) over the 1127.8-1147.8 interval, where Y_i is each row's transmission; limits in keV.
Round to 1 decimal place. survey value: 1131.5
